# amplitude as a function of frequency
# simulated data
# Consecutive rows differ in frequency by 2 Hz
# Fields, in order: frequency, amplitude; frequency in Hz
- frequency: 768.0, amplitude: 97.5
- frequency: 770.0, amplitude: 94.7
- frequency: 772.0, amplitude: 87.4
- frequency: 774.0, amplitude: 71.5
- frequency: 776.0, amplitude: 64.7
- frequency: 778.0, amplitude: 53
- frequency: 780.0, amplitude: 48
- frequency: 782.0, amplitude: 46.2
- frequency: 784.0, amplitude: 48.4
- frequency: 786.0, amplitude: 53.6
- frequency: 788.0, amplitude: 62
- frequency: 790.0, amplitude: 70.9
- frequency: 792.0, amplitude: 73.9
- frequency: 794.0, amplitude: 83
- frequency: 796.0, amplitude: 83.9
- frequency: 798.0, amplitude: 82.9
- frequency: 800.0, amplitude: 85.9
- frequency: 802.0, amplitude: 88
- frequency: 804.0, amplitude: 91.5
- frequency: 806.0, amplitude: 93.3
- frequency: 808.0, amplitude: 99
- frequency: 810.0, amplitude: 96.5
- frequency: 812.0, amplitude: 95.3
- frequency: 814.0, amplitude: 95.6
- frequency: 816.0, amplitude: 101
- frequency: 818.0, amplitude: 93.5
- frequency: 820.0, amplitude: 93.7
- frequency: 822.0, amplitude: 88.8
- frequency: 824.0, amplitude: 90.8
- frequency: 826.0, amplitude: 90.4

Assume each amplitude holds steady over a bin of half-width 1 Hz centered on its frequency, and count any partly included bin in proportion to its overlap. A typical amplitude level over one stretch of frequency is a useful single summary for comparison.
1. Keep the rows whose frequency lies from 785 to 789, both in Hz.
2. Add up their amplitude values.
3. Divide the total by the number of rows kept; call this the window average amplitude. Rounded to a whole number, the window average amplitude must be 58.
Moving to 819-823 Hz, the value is 91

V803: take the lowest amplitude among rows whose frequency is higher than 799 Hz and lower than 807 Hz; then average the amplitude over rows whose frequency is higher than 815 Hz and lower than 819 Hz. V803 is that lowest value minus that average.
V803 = -11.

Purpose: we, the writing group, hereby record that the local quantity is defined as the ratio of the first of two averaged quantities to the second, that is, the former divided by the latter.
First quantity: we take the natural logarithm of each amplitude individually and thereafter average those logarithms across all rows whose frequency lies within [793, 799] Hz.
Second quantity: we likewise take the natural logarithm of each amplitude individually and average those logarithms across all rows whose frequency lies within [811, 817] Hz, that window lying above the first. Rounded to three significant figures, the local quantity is 0.966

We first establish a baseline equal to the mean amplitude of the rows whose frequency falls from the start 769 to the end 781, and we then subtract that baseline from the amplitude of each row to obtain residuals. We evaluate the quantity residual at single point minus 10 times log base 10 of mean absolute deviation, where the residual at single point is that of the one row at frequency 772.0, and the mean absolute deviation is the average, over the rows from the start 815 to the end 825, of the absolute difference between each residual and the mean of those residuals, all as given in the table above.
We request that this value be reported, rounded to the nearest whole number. 13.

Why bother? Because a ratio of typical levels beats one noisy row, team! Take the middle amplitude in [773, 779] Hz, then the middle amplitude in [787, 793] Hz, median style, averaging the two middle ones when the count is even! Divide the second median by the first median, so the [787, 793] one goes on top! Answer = 1.10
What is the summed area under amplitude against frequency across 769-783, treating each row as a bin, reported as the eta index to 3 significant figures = 931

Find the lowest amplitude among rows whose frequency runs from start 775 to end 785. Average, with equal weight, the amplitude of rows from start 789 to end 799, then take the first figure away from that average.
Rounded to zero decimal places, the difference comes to 33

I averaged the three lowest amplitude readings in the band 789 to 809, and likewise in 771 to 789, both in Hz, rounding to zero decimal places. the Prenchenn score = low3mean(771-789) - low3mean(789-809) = -28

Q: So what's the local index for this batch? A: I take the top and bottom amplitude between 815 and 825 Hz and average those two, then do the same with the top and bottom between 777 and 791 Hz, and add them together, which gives 153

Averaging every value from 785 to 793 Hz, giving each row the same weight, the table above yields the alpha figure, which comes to 65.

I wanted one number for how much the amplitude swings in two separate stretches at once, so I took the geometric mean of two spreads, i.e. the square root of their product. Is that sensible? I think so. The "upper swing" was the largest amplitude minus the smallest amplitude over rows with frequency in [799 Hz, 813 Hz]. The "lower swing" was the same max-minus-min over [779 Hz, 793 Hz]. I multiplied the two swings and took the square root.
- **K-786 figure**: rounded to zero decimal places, 19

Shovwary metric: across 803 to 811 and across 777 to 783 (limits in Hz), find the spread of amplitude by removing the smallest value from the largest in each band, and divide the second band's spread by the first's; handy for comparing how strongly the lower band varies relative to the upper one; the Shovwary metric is 1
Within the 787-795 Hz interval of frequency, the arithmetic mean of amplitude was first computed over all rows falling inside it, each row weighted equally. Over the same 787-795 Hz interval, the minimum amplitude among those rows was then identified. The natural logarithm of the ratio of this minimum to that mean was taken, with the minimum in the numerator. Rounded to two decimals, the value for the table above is -0.16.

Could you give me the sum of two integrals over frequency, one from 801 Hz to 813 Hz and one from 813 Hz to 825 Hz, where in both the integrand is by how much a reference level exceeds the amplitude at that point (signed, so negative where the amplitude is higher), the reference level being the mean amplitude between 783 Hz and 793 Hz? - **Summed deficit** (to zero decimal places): -772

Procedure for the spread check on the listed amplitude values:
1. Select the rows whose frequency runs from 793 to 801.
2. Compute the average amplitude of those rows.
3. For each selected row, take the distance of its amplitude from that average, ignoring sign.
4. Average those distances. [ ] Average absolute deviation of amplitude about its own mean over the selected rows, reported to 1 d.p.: 1.0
